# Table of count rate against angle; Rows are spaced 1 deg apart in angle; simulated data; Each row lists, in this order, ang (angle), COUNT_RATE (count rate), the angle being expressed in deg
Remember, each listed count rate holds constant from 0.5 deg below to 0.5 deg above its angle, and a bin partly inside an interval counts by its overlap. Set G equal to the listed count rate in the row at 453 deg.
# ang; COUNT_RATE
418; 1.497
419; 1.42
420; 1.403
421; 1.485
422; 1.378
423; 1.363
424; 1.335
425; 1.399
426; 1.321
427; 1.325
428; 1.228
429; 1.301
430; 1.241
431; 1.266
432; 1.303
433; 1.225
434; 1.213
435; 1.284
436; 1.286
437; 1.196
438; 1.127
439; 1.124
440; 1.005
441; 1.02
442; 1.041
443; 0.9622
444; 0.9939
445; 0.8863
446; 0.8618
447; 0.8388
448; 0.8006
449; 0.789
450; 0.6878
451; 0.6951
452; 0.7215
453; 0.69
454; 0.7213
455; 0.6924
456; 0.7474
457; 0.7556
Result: 0.69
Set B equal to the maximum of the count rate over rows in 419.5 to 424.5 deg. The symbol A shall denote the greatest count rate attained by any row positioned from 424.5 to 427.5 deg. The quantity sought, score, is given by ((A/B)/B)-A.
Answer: -0.8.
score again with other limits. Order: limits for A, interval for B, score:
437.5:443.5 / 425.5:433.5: -0.5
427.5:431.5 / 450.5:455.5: 1.2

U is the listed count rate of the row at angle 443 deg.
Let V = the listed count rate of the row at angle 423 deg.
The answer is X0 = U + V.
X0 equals 2.3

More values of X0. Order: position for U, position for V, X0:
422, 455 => 2.1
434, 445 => 2.1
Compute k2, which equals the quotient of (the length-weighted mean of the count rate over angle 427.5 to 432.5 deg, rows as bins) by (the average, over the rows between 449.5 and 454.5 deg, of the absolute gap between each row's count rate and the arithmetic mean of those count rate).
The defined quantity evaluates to 87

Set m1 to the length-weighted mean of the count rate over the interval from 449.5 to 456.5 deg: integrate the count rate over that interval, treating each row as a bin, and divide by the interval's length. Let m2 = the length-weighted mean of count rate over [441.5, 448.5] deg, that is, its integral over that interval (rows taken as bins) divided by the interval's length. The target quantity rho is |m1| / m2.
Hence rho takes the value 0.78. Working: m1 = 0.71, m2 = 0.91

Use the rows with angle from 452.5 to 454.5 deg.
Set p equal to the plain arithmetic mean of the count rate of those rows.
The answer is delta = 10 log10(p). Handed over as -1.5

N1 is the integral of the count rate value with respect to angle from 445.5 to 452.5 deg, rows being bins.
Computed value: 5.4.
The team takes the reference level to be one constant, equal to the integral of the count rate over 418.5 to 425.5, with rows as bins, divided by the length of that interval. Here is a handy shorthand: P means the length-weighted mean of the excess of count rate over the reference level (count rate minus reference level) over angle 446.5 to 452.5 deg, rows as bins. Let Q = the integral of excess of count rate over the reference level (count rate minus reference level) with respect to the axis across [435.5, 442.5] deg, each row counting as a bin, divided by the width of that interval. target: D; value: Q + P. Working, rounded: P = -0.64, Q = -0.3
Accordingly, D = -0.93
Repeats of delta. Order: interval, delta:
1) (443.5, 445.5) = -0.3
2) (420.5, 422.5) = 1.6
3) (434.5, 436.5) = 1.1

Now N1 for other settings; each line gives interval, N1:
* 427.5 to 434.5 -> 8.8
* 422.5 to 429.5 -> 9.3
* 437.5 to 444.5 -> 7.3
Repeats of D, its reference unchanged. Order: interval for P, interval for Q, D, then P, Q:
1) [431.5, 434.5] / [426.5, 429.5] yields -0.26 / -0.15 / -0.1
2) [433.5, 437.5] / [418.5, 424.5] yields -0.15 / -0.15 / 0.0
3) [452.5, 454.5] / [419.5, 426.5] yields -0.71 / -0.69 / 0.0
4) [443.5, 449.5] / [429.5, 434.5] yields -0.68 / -0.54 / -0.1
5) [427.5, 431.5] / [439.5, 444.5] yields -0.53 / -0.14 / -0.4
